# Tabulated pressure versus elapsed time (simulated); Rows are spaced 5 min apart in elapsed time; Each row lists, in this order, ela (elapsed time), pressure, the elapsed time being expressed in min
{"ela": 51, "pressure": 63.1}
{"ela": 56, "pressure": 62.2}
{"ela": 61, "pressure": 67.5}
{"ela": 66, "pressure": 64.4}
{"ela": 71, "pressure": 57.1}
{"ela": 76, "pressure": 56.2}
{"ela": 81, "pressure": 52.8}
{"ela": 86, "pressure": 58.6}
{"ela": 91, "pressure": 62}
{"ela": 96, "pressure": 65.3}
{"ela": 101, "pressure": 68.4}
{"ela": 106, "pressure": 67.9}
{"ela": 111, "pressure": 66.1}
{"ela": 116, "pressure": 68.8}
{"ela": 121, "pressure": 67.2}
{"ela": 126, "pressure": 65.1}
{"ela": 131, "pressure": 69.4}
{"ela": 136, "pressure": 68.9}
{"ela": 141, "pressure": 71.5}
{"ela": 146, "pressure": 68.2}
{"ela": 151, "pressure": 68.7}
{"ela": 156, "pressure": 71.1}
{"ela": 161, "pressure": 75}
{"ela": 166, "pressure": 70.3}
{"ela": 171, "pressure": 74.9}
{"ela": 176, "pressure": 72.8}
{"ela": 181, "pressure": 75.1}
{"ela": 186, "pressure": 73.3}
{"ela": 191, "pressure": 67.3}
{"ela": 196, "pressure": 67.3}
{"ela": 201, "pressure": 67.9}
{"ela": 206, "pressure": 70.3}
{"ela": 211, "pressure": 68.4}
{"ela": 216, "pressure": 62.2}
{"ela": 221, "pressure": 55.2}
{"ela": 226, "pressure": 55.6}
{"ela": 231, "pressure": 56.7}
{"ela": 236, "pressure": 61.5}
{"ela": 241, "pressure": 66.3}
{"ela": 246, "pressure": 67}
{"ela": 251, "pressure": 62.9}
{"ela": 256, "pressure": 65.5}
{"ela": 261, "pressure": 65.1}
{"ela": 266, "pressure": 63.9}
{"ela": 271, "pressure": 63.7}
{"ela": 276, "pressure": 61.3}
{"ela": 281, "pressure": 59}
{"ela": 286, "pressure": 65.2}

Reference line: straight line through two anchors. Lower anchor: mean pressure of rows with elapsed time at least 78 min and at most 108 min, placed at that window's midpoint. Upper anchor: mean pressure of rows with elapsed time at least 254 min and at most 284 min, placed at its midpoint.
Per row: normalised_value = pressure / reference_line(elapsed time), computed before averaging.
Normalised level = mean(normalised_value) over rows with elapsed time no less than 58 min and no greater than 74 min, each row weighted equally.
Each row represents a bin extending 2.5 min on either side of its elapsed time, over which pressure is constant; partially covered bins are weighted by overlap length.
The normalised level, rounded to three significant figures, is 1.01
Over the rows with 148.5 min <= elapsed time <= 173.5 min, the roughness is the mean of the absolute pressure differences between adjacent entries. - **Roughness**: 3.90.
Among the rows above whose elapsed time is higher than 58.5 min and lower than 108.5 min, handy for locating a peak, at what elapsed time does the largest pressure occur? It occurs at 101 min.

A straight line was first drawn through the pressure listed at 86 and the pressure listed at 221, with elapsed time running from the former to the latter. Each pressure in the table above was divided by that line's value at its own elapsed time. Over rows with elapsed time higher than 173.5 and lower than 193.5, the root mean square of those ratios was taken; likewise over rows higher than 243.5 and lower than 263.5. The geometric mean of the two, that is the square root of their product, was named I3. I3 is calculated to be 1.24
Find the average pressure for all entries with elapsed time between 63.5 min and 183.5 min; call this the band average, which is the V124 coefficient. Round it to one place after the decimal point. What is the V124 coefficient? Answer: 66.9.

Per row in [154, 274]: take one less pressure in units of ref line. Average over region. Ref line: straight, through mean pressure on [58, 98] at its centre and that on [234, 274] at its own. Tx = -0.049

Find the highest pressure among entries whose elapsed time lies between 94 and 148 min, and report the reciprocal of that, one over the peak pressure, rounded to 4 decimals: 0.0140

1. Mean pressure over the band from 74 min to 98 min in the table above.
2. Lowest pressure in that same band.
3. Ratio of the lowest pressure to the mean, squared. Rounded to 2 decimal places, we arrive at 0.80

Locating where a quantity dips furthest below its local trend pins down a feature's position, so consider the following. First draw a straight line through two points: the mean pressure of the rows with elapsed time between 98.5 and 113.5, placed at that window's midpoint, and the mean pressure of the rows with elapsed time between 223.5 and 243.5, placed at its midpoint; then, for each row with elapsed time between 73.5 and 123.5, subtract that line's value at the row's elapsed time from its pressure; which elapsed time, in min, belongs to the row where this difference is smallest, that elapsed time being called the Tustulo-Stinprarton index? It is 81 min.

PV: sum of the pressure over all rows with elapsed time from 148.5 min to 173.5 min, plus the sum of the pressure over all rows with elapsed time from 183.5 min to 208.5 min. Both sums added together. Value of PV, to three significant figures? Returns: 706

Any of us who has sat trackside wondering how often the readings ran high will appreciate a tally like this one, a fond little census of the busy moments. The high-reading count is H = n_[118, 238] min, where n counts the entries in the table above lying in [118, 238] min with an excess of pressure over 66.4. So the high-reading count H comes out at 18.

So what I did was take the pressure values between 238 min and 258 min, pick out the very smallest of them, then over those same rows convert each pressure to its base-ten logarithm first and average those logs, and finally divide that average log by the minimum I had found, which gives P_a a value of 0.0289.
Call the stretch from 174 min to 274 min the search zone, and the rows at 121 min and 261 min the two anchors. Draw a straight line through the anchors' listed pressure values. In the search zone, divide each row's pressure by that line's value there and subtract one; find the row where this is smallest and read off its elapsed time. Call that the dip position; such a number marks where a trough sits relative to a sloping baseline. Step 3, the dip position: 221 min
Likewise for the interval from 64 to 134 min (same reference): 81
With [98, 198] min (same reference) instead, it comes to 126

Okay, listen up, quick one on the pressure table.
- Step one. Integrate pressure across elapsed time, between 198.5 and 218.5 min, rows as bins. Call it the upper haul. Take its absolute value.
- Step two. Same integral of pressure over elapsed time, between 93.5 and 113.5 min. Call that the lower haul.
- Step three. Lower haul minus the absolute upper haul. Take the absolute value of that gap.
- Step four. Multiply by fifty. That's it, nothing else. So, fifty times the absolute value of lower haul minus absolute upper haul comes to 275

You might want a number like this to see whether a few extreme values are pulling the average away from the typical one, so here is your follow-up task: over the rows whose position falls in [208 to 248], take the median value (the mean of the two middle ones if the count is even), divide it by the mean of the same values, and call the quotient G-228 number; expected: 1.00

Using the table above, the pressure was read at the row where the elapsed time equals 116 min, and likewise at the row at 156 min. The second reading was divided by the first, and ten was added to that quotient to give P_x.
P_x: 11.0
